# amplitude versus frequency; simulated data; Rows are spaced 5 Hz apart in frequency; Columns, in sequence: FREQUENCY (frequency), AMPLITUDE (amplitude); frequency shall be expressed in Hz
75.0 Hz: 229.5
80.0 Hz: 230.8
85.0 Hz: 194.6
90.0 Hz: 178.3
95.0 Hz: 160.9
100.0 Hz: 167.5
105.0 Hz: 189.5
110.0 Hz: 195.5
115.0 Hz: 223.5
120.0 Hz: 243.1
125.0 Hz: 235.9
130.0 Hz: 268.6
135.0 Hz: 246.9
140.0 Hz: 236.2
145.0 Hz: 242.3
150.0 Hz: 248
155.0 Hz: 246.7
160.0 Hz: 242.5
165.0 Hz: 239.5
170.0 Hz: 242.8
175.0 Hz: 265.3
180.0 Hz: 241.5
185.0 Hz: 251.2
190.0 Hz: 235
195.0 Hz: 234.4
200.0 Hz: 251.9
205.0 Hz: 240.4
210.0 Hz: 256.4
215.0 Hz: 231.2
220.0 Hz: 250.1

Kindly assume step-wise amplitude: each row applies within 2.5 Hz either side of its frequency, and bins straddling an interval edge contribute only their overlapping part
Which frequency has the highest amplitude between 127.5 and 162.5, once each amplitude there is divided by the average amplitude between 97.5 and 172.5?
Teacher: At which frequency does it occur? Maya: 130.0 Hz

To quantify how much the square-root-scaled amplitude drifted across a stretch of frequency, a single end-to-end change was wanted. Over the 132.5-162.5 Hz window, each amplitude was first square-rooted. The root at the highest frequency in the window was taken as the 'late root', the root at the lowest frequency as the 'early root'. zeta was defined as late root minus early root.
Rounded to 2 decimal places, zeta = -0.14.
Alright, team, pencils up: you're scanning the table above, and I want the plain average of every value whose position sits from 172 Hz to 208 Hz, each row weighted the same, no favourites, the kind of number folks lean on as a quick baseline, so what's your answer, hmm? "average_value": 246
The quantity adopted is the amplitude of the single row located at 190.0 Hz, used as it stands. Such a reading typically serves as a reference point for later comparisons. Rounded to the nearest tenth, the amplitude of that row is 235.0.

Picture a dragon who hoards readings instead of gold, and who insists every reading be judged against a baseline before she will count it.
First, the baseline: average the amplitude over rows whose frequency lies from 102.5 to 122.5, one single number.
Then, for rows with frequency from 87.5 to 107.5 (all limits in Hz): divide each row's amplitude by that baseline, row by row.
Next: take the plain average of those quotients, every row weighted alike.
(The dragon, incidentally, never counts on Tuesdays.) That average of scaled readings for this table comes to 0.82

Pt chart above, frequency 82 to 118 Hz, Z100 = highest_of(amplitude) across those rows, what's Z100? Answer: 223.5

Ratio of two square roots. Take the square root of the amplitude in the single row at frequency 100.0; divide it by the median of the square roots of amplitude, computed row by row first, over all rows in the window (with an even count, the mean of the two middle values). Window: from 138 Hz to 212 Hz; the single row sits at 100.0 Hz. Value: 0.83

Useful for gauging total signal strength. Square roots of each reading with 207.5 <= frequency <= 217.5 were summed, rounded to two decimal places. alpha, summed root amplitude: 31.22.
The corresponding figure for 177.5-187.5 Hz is 31.39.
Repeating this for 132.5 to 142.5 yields 31.08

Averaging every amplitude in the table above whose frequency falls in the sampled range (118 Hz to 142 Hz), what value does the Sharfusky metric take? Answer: 246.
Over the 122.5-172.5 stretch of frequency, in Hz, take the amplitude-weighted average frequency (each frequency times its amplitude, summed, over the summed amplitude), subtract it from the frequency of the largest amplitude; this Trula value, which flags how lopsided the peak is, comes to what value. -17.4 Hz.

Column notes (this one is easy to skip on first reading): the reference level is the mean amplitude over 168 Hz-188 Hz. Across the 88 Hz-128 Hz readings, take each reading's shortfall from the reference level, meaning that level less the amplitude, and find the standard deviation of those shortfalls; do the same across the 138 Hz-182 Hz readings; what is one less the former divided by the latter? -3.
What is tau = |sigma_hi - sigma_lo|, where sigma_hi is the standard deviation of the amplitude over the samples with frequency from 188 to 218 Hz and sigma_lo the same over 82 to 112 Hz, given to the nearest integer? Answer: 4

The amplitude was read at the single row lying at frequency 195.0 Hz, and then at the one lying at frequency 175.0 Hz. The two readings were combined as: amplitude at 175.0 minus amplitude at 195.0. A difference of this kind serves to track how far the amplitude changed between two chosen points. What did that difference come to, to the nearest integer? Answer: 31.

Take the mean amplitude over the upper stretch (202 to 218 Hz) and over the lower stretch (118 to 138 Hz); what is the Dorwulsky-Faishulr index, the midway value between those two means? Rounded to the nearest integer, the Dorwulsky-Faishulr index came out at 246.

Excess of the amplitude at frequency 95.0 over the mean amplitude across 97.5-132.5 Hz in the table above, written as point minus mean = -57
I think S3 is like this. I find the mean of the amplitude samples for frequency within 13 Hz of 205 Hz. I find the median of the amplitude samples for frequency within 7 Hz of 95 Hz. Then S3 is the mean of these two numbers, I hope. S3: 205.2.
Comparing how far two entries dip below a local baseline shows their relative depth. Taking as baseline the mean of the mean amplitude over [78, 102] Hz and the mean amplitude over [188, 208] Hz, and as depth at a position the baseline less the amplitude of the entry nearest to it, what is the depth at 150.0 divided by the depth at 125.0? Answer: 1.5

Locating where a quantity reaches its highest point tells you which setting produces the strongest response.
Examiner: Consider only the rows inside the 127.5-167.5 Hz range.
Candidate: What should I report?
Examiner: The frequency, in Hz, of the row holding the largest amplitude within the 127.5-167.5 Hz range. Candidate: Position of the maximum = 130.0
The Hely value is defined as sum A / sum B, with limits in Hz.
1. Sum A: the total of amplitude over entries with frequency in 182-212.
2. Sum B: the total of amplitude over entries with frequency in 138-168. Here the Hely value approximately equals 1.0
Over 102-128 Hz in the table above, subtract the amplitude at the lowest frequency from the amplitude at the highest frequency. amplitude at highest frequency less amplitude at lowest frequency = 46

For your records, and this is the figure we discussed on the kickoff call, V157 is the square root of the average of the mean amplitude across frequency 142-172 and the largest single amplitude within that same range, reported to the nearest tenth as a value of 15.7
